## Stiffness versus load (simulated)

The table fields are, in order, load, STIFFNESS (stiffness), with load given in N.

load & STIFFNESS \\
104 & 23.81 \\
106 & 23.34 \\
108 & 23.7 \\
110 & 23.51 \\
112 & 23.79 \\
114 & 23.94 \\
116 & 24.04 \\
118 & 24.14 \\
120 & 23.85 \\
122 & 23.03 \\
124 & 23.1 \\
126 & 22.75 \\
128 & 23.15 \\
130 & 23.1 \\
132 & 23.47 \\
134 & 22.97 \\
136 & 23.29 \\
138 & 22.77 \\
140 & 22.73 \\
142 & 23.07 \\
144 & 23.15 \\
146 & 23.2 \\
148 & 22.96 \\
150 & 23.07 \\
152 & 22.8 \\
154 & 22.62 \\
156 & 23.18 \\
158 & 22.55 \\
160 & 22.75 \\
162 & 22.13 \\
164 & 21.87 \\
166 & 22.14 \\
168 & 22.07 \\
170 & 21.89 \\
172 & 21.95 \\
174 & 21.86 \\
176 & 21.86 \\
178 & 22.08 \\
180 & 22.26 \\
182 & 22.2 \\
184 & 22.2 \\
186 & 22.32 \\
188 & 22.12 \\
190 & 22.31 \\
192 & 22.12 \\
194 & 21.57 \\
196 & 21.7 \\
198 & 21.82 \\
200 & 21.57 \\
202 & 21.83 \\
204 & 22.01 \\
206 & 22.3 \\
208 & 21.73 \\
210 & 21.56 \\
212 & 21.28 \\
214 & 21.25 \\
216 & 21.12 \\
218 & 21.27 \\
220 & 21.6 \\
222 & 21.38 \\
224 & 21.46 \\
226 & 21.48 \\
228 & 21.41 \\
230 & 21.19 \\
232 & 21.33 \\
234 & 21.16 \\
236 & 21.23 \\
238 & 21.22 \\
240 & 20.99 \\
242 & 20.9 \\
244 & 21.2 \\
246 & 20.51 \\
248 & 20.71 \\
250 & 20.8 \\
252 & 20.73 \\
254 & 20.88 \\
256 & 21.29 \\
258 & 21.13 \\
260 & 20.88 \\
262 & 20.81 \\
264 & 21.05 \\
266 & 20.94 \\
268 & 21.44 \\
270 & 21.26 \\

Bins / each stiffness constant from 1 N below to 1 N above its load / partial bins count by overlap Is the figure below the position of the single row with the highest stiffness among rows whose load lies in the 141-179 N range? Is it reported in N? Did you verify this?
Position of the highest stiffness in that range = 146 N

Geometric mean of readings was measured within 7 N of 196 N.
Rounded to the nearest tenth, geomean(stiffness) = 21.8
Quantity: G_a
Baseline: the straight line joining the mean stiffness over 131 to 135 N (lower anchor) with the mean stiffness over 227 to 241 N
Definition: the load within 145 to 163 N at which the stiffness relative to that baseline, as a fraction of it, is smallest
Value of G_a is 162 N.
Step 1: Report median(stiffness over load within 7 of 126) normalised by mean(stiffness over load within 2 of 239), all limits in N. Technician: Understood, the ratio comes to 1.09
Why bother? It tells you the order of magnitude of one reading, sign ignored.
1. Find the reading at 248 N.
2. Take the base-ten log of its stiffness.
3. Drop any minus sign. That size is 1.32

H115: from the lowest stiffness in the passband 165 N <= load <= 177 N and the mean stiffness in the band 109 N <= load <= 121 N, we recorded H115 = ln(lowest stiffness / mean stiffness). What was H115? -0.088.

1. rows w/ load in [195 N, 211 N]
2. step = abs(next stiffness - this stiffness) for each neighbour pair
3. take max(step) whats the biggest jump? 0.6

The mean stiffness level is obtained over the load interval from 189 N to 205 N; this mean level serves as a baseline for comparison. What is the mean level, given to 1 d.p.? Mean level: 21.9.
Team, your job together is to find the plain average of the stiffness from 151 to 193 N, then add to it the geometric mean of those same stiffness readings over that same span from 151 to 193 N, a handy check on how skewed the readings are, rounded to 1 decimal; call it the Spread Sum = 44.5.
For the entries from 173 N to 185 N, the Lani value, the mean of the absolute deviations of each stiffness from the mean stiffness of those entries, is 0.14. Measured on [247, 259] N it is 0.19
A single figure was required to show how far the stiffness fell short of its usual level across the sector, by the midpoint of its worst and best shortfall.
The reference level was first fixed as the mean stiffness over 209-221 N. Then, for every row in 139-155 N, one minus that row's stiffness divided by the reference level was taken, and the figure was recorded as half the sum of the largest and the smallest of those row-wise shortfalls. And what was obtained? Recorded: -0.07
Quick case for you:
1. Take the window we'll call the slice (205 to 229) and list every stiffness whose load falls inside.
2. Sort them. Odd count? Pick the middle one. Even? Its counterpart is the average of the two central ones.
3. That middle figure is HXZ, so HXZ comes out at 21.4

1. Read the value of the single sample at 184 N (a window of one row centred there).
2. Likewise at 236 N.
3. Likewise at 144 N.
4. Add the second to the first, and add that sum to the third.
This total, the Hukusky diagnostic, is 66.6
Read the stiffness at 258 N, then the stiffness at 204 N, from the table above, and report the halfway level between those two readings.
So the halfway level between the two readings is 21.6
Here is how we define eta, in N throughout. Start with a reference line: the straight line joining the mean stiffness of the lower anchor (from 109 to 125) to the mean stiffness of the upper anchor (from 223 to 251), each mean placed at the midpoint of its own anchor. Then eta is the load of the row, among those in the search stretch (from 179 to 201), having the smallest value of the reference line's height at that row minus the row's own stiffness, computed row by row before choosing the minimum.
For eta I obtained 190 N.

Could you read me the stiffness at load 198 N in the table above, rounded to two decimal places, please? 21.82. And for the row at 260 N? 20.88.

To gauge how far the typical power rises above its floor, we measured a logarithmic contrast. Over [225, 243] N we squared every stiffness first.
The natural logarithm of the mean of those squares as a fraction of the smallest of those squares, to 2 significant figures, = 0.030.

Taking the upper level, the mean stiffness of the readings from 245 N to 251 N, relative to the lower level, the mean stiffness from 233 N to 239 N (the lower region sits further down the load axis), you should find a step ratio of 0.975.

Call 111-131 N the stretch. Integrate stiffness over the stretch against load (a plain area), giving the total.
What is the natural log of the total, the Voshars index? 6.15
